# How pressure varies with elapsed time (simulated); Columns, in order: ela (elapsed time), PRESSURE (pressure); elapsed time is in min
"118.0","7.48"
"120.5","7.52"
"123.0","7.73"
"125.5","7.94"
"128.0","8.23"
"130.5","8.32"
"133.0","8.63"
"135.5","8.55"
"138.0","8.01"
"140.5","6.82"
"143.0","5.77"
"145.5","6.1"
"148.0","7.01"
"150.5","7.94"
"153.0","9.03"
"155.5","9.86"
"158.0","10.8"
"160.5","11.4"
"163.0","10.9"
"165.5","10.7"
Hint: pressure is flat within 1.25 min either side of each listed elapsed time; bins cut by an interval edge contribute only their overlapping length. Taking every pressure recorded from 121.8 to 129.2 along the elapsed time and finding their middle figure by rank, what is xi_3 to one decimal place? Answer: 7.9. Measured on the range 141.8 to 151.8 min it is 6.6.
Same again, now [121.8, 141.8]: 8.1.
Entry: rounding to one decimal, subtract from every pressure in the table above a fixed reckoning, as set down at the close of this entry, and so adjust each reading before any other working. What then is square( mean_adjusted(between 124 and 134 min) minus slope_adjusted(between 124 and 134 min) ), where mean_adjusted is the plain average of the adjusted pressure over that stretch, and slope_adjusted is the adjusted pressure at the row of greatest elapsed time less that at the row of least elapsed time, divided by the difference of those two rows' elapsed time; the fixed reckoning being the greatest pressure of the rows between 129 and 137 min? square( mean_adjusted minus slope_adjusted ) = 0.2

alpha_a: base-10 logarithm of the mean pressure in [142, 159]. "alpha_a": 0.91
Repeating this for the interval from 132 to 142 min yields 0.90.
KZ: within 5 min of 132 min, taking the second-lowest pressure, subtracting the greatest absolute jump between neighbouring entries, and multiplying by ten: 80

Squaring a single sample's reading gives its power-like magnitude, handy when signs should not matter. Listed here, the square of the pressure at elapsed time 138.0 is 64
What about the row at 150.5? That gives 63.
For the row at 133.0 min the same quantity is 74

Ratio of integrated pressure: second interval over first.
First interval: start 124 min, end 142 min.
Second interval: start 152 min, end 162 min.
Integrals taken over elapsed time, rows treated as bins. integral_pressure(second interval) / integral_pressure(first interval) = 0.7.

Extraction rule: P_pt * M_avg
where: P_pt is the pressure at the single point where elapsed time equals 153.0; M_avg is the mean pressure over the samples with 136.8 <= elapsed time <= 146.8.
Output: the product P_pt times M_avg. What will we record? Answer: 60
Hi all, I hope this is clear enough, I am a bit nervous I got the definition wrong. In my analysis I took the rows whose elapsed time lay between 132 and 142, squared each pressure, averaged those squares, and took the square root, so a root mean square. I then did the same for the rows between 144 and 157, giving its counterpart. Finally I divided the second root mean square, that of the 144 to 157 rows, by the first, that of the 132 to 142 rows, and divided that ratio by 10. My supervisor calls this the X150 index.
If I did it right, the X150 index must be 0.101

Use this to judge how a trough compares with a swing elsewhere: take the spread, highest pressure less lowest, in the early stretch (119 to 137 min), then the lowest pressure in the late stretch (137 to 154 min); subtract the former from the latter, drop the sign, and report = 5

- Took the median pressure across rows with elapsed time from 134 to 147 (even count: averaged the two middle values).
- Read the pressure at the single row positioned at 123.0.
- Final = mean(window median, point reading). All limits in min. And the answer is 7.3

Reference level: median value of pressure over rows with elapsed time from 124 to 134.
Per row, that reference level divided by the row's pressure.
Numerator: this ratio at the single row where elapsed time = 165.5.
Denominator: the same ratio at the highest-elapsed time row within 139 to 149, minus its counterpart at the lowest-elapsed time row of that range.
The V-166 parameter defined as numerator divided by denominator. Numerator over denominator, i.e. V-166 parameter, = -24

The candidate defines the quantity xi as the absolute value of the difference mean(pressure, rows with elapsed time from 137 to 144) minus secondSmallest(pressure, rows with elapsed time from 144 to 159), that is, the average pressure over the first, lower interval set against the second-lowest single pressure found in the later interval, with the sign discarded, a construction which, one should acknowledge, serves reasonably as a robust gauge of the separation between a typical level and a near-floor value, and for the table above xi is 0.1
